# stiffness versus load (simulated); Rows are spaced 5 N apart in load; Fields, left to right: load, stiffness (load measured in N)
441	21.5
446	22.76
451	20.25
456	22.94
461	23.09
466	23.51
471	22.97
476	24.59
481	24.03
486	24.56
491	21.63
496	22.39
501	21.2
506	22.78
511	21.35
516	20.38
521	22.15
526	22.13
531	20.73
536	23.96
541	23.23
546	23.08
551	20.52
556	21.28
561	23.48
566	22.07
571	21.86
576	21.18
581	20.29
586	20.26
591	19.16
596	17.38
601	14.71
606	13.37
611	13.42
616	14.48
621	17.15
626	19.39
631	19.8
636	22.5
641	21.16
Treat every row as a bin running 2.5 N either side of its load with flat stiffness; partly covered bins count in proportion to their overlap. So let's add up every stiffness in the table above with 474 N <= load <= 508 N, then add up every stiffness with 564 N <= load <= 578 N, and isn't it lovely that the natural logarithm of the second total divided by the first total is -0.91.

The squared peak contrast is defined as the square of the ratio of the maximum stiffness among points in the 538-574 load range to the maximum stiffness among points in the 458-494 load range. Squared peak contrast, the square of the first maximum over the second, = 0.912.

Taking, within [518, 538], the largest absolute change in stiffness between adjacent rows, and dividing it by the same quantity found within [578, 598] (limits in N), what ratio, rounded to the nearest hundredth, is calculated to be 1.81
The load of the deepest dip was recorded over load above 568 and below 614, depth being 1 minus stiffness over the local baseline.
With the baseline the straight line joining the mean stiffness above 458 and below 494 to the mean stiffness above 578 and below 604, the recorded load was 606 N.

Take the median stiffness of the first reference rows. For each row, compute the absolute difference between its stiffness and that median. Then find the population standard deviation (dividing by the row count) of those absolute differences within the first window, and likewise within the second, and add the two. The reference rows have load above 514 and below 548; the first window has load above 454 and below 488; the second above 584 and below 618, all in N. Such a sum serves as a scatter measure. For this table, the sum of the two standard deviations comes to 3.3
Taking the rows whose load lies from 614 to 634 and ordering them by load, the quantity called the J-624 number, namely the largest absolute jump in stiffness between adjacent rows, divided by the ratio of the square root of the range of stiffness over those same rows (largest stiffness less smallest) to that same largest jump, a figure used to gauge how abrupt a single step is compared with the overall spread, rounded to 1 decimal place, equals 3.1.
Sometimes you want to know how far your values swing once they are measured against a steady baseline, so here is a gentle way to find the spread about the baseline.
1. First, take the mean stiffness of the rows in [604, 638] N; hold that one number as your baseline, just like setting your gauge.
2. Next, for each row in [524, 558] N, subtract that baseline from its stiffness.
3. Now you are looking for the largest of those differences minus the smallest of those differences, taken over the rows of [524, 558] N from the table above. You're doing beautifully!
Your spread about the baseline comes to 3.4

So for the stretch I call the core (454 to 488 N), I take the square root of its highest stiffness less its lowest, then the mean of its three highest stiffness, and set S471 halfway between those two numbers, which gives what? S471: 12.8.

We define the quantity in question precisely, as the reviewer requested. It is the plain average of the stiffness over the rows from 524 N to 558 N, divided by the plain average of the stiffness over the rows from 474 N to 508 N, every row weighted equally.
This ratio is 0.96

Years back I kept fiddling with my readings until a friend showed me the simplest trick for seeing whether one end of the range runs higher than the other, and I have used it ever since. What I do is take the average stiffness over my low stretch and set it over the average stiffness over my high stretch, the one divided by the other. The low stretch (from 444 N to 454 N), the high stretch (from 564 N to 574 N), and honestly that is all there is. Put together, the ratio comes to 0.98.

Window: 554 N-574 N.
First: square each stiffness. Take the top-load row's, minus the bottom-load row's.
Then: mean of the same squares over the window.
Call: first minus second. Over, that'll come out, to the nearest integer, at -467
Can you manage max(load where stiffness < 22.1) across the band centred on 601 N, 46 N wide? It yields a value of 621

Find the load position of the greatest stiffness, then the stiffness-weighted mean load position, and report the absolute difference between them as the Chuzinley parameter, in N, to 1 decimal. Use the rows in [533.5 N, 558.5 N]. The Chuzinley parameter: 9.6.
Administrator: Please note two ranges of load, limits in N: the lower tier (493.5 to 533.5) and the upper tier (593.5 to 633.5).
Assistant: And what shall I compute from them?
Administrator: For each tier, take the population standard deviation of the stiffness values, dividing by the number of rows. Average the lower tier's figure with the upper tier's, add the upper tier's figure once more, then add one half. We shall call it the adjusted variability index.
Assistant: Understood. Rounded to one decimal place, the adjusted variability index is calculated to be 4.5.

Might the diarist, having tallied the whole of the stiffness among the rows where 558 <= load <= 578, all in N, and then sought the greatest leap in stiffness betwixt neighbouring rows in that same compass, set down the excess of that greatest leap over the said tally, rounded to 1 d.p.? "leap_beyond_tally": -87.2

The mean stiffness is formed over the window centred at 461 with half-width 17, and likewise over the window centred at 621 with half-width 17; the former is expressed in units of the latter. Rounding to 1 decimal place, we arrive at 1.3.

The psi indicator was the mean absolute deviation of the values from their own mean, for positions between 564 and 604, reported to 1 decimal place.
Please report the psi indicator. 1.9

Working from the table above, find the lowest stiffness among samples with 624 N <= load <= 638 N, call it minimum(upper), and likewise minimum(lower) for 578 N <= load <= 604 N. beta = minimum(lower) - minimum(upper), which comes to -4.7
